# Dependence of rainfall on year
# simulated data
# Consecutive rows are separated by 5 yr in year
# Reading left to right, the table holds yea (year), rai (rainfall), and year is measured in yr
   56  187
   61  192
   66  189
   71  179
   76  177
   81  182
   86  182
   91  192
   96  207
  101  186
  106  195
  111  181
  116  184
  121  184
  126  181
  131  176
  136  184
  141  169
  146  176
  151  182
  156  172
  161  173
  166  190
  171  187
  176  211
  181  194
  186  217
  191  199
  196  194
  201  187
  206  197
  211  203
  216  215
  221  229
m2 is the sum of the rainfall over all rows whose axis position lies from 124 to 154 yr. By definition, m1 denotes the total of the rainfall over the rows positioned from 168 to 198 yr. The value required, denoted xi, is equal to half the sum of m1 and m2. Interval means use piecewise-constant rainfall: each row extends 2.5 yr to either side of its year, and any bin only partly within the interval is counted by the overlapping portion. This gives 1135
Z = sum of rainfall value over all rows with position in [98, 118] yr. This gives 746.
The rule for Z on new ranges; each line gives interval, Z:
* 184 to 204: 797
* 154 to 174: 722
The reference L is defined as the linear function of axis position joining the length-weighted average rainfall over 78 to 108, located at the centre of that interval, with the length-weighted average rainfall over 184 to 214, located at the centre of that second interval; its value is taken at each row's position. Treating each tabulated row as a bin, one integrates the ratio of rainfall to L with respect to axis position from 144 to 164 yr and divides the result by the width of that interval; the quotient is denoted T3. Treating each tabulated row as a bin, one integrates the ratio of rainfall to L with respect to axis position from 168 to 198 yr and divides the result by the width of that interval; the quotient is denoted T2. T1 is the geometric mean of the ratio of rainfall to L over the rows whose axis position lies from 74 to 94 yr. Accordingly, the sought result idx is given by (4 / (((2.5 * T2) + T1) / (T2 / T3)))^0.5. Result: 1.13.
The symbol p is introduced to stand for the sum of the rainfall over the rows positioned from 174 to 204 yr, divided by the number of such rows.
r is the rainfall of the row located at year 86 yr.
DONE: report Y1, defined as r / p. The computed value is 0.91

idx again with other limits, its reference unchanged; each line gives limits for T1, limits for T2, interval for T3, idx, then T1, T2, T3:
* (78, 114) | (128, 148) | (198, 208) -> 1.08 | 0.992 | 0.91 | 0.96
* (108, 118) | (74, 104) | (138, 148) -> 1.14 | 0.950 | 0.99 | 0.89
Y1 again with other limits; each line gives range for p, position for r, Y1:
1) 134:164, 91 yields 1.09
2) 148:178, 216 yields 1.16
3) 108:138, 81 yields 1.00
